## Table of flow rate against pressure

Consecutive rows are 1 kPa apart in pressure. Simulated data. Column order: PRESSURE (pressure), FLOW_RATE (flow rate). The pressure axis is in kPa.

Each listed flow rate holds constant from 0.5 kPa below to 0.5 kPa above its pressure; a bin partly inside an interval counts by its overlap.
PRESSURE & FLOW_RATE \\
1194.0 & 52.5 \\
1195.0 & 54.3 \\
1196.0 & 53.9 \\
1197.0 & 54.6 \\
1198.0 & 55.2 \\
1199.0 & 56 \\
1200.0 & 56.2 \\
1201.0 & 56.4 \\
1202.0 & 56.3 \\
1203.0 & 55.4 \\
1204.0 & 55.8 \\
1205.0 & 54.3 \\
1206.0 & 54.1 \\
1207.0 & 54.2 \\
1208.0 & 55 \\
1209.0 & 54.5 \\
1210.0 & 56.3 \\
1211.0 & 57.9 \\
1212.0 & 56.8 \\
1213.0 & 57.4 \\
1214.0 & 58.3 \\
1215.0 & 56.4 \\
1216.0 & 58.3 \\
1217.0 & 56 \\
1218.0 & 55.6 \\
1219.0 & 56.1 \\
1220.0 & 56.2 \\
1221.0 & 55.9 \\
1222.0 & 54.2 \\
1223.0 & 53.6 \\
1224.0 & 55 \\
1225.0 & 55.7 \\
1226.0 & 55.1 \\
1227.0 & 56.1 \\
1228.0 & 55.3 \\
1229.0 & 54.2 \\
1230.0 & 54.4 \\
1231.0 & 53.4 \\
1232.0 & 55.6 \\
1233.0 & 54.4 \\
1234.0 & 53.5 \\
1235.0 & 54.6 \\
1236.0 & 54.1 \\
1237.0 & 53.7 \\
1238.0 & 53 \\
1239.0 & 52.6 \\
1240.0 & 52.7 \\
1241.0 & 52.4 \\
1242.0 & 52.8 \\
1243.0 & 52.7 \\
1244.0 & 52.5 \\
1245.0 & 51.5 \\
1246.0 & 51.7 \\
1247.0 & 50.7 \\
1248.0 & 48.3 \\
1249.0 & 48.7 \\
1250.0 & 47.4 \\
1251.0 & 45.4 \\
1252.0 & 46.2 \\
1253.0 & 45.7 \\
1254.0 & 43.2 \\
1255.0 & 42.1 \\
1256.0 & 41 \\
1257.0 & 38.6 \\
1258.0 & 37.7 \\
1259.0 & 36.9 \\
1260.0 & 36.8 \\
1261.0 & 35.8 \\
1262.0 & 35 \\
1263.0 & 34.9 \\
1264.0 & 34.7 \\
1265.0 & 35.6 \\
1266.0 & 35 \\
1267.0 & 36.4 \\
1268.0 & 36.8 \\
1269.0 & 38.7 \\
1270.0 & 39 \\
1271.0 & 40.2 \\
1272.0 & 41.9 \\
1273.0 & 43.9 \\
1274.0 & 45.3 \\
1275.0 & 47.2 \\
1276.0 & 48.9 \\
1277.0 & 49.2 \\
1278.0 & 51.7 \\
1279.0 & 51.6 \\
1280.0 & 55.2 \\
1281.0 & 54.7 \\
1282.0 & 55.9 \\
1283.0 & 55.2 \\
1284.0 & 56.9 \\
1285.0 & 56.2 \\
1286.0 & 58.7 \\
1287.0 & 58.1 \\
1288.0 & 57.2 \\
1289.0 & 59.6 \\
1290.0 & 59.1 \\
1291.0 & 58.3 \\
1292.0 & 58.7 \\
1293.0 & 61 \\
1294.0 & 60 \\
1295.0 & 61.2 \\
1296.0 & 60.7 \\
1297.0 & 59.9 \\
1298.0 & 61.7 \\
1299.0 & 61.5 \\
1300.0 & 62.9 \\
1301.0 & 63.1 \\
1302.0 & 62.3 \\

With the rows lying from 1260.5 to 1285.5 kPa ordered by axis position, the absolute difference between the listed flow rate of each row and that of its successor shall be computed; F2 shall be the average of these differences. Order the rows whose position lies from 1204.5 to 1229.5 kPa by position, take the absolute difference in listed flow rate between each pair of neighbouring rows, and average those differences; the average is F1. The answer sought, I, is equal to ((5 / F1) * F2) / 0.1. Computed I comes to 61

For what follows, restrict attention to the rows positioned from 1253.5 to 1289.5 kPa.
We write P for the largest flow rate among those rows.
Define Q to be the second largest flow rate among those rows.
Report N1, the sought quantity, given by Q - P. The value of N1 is -0.9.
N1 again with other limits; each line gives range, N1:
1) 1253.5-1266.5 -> -1.1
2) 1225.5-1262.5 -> -0.5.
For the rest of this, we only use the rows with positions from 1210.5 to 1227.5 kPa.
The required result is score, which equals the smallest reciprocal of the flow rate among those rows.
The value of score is 0.0172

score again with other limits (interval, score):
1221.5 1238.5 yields 0.0178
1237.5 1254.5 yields 0.0189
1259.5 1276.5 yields 0.0204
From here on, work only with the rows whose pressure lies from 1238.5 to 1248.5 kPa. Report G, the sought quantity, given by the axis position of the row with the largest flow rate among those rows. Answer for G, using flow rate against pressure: 1242.0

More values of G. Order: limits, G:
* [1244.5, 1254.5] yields 1246.0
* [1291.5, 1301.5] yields 1301.0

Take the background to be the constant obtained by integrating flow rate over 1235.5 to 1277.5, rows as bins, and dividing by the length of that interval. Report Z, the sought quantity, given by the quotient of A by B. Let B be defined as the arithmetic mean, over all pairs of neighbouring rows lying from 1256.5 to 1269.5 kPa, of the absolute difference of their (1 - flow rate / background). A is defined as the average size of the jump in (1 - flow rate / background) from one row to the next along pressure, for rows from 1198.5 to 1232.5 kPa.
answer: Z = 1.18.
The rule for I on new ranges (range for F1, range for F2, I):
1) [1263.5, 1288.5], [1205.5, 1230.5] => 37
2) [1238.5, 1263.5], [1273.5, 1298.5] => 71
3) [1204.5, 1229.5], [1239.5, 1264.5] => 47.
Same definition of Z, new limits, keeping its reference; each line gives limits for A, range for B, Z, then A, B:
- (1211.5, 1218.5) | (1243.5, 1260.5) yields 1.15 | 0.030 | 0.026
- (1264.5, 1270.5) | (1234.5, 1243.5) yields 2.54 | 0.021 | 0.008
